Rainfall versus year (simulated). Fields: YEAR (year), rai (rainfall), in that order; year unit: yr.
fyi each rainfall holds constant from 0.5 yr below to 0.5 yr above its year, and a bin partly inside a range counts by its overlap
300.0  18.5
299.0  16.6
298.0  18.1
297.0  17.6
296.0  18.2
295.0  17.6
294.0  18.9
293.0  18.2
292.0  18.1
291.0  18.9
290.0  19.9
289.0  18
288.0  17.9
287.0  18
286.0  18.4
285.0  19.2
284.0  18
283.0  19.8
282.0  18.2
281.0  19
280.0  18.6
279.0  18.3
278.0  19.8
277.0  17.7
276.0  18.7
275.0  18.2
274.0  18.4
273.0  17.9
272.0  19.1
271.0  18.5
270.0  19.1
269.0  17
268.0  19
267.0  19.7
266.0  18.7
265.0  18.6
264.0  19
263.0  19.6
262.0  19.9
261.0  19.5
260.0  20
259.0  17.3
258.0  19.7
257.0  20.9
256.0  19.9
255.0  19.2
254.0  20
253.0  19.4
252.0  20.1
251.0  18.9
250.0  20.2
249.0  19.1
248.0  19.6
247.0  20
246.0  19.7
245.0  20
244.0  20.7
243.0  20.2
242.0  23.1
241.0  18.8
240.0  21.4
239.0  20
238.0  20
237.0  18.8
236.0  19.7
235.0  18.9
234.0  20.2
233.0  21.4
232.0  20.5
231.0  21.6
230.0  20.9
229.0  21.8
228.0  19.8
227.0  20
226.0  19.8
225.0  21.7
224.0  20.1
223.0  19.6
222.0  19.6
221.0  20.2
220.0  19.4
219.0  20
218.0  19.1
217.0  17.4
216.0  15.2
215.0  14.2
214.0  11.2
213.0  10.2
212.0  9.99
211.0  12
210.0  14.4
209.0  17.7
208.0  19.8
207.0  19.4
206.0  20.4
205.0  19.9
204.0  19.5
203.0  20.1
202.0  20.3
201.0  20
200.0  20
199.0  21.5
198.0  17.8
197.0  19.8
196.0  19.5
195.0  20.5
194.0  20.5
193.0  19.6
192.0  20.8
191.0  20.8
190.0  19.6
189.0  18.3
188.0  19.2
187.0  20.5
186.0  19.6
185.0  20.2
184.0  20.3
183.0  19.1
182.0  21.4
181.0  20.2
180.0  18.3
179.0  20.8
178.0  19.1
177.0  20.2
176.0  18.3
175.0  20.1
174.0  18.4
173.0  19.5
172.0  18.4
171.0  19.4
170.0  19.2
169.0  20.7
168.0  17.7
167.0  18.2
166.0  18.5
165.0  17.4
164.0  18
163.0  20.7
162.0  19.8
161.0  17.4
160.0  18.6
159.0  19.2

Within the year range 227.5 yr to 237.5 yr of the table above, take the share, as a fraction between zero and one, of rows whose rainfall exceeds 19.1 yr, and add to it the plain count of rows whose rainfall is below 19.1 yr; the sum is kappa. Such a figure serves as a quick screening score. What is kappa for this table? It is 2.8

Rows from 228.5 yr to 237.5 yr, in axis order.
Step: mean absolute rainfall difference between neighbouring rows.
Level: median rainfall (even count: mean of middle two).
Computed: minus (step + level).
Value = -21.5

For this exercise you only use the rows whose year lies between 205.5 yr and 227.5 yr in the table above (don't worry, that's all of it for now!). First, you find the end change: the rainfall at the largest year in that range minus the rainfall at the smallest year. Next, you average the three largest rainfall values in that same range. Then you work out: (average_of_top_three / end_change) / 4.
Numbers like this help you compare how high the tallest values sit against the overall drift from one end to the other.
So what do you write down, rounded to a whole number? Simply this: -13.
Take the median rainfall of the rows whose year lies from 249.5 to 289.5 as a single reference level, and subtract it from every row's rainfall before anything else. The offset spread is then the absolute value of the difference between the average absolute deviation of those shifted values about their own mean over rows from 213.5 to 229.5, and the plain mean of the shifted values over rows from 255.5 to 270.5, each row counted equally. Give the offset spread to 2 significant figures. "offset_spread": 1.9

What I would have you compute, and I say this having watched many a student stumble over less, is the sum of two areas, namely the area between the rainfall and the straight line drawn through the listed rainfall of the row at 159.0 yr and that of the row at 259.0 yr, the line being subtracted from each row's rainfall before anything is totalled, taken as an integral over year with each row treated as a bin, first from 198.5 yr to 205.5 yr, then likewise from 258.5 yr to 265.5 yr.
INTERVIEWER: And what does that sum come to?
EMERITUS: 26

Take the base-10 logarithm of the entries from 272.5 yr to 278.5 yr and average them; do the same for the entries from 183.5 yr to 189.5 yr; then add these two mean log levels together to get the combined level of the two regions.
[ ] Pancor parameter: 2.56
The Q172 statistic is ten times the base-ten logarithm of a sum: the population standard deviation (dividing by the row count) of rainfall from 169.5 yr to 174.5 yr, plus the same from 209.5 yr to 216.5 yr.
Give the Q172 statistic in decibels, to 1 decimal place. 3.9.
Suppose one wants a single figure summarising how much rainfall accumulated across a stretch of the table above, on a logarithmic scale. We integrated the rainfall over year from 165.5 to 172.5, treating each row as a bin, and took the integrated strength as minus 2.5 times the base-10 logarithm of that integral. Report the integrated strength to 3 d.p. -5.302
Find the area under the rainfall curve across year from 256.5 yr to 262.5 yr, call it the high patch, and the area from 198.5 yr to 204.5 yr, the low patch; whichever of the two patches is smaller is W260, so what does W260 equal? 117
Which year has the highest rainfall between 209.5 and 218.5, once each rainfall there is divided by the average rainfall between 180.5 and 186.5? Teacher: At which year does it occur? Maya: 218.0 yr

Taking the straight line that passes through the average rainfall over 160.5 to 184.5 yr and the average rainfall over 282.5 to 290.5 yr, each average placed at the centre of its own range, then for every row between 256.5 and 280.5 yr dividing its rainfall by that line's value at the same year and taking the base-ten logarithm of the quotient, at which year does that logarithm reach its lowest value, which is 269.0 yr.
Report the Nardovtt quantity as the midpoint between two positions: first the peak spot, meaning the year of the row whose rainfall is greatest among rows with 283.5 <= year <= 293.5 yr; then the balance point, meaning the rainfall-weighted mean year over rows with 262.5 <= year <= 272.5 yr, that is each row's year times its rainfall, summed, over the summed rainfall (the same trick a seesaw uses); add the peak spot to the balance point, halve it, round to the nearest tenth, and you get 278.7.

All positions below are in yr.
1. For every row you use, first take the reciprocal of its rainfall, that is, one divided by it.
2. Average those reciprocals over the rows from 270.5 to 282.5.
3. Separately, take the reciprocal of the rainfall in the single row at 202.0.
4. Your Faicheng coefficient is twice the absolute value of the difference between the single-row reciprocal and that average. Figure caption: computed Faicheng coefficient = 0.009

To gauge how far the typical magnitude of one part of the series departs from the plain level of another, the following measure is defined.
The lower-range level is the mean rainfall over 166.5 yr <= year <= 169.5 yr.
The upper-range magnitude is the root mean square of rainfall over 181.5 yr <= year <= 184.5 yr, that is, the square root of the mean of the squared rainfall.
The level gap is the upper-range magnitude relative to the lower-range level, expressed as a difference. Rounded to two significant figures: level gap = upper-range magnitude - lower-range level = 1.4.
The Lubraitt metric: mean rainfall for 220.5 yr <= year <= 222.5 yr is 19.9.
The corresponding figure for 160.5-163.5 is 19.3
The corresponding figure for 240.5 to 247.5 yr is 20.4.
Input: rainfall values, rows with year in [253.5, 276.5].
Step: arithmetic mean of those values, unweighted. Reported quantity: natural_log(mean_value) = 2.95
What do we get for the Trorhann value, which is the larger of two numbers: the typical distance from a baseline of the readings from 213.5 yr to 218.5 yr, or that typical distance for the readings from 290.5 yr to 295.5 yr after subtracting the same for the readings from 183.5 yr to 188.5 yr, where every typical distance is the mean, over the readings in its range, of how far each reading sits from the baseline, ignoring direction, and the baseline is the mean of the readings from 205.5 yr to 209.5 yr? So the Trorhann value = 3.9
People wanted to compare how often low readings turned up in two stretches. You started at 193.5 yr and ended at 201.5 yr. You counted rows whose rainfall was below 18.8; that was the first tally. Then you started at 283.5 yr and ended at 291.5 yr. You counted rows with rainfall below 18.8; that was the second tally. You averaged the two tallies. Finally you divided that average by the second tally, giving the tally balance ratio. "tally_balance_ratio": 0.6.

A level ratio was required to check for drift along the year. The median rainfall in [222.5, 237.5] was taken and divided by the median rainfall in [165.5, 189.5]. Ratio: 1.04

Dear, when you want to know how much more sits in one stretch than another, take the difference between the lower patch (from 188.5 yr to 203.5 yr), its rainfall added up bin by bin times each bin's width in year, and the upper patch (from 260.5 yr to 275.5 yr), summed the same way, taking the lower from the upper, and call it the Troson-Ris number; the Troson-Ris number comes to -17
